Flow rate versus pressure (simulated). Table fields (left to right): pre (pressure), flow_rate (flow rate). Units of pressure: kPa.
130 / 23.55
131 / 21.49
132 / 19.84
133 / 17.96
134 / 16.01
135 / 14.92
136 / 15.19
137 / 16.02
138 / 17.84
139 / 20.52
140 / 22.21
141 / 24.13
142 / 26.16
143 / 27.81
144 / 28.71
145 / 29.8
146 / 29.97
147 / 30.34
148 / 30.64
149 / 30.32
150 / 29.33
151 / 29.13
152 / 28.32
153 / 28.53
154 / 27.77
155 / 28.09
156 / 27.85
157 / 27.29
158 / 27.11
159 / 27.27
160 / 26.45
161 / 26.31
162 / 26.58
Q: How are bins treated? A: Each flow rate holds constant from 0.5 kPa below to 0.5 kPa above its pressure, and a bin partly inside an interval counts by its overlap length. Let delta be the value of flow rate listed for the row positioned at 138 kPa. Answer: 17.84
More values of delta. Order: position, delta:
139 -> 20.52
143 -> 27.81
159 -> 27.27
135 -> 14.92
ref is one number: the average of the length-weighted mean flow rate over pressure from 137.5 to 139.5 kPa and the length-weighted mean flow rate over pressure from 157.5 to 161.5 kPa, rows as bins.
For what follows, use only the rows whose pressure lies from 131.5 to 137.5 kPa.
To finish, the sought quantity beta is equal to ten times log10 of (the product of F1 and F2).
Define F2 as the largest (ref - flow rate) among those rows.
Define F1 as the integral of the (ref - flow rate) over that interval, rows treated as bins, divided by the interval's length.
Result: 17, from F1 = 6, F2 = 8.1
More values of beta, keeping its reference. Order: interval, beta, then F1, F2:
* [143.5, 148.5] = 16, -7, -5.7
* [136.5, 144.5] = -4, 0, 7.0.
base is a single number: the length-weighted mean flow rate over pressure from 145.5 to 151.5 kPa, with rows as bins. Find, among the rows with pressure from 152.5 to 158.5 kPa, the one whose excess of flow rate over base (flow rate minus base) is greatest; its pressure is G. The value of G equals 153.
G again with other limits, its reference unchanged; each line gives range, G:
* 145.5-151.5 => 148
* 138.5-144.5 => 144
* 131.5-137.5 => 132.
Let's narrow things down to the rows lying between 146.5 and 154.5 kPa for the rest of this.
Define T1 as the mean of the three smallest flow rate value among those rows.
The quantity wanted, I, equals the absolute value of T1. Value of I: 28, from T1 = 28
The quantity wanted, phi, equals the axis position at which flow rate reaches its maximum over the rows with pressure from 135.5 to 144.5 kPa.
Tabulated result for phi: 144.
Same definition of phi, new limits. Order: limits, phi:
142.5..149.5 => 148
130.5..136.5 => 131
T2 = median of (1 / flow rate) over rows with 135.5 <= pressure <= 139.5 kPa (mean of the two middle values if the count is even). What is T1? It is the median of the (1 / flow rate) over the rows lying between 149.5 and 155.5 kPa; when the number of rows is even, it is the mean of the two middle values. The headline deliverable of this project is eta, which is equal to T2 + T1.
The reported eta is 0.094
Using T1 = 0.0352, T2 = 0.059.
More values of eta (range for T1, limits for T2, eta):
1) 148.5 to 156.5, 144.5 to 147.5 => 0.069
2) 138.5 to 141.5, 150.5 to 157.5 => 0.081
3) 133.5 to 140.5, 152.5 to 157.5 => 0.098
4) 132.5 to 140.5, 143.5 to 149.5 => 0.092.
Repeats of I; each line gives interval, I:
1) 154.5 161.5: 27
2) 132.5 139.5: 15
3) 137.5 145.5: 20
